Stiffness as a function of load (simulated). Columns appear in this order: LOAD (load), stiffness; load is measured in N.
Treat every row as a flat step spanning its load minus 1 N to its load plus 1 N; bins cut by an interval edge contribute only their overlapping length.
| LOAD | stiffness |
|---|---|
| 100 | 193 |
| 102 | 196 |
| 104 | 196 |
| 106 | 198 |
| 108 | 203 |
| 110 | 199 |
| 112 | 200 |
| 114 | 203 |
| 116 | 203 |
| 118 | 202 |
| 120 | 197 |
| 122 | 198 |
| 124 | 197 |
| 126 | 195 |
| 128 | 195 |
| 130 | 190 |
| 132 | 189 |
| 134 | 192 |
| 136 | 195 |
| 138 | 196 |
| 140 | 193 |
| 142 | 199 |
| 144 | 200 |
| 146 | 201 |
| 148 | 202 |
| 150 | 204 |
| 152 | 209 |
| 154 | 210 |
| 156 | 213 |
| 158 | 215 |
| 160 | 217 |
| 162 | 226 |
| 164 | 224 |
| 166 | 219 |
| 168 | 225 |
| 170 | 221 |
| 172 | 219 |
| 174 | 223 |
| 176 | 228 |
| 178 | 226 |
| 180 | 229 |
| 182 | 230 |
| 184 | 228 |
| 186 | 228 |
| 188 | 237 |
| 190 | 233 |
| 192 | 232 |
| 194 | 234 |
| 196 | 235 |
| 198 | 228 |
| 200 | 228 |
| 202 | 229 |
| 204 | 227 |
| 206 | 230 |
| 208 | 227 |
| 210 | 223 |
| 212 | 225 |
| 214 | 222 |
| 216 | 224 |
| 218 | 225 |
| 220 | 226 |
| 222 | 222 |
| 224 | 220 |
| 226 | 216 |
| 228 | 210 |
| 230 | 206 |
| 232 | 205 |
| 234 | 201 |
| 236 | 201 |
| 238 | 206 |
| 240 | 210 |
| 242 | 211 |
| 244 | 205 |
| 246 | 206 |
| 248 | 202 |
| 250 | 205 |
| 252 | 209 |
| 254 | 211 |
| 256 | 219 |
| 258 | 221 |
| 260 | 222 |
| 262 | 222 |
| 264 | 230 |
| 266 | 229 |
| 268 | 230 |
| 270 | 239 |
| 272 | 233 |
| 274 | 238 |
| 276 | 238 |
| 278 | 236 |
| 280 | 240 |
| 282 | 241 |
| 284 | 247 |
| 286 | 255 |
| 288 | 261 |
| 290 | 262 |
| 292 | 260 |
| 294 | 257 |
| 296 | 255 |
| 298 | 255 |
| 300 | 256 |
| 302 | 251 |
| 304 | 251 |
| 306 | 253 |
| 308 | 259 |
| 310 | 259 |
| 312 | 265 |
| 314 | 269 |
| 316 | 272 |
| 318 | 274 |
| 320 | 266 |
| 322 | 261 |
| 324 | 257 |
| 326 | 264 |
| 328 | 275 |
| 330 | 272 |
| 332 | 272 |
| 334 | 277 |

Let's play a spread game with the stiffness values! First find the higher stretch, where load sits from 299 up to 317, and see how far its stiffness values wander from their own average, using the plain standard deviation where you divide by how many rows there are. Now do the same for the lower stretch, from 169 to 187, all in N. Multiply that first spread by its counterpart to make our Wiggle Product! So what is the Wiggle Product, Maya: 27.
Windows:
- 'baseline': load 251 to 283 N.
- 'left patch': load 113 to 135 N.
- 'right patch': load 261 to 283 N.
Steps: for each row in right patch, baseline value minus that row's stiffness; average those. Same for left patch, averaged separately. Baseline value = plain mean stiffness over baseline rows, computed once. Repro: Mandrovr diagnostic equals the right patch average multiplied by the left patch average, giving -179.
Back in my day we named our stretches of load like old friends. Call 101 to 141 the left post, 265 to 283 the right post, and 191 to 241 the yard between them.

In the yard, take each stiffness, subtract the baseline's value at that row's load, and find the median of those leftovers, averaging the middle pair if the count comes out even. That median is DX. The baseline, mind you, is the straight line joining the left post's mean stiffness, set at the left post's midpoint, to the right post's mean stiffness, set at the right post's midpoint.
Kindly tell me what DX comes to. 3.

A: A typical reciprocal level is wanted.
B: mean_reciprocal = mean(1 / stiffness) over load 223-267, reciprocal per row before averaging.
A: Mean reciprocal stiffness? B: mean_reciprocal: 0.0047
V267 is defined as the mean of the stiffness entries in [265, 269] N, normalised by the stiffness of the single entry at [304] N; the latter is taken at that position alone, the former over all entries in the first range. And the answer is 0.91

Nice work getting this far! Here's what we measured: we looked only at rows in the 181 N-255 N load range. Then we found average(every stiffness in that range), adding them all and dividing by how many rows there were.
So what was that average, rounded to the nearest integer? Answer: 219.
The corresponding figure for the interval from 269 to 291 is 245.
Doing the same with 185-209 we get 231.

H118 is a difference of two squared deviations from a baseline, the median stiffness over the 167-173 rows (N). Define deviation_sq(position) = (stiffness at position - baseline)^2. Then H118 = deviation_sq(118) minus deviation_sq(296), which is -795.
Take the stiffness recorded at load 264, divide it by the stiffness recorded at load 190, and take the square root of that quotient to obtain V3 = 0.99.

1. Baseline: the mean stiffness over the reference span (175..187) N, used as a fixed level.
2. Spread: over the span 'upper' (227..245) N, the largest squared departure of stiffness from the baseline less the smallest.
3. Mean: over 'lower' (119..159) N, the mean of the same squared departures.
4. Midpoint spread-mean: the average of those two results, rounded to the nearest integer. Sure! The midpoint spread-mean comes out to 659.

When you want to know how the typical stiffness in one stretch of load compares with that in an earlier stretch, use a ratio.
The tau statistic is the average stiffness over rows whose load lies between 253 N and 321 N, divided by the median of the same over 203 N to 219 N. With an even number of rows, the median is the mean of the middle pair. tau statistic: 1.09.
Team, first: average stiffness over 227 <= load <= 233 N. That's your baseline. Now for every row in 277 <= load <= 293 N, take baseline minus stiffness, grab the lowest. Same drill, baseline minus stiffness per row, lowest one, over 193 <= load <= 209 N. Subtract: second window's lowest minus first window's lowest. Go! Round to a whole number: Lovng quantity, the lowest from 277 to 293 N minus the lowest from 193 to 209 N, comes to -27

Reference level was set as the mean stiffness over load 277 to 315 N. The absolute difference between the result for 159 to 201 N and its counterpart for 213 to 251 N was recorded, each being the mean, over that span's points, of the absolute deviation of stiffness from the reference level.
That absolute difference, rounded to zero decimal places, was 15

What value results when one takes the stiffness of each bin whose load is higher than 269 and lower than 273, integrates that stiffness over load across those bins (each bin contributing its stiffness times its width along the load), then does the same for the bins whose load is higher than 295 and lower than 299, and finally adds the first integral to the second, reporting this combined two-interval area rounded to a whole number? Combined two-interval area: 1964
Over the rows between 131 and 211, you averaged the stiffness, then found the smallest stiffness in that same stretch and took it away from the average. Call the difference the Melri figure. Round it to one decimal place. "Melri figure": 29.1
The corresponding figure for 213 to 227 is 6.1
